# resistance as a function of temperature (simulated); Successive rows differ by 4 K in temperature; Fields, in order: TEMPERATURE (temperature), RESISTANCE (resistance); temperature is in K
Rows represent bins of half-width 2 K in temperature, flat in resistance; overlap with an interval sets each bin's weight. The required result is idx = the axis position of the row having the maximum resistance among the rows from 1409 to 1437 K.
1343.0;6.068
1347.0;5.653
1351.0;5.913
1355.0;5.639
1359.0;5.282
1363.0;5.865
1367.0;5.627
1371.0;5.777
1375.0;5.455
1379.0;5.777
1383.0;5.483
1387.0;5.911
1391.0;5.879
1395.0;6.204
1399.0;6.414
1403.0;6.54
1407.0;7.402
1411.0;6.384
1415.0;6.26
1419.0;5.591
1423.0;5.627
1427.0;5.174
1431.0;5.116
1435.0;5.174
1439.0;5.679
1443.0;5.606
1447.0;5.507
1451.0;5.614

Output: 1411.0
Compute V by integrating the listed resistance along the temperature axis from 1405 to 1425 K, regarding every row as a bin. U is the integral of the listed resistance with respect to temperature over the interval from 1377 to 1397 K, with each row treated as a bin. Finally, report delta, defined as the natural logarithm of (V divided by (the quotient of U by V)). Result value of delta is 4.90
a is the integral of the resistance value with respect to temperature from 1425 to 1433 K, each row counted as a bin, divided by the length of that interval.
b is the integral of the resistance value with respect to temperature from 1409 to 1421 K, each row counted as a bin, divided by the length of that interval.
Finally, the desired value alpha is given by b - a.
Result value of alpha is 0.9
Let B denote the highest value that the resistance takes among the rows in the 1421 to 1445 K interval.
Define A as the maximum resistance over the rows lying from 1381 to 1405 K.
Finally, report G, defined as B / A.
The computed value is 0.87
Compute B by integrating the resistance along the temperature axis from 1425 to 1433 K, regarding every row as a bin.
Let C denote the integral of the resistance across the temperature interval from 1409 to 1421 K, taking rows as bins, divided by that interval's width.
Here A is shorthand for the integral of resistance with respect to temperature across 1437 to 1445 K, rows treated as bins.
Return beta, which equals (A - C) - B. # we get -2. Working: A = 45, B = 41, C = 6.08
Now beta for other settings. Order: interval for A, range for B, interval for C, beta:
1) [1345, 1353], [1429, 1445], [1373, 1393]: -46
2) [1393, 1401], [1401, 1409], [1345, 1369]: -11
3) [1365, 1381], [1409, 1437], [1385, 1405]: -73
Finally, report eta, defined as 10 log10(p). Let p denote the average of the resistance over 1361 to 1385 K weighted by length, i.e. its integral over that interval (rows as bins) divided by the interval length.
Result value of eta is 7.5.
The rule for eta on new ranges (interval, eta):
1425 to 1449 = 7.3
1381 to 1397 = 7.7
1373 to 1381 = 7.5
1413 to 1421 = 7.7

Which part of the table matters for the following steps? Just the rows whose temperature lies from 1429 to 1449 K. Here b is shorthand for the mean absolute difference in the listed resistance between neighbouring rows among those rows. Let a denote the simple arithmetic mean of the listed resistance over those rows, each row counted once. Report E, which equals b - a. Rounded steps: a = 5.42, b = 0.18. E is -5.23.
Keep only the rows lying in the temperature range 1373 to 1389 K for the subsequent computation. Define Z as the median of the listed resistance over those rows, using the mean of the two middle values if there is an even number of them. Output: 5.63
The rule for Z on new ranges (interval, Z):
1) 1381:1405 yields 6.06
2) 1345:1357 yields 5.65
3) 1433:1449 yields 5.56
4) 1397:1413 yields 6.48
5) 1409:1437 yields 5.59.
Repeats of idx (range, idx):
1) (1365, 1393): 1387.0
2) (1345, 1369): 1351.0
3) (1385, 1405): 1403.0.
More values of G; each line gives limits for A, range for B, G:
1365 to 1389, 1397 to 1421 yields 1.25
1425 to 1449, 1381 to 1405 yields 1.15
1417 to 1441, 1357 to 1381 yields 1.03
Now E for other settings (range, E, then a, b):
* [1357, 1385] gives -5.29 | 5.61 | 0.32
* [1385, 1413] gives -5.96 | 6.39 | 0.43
